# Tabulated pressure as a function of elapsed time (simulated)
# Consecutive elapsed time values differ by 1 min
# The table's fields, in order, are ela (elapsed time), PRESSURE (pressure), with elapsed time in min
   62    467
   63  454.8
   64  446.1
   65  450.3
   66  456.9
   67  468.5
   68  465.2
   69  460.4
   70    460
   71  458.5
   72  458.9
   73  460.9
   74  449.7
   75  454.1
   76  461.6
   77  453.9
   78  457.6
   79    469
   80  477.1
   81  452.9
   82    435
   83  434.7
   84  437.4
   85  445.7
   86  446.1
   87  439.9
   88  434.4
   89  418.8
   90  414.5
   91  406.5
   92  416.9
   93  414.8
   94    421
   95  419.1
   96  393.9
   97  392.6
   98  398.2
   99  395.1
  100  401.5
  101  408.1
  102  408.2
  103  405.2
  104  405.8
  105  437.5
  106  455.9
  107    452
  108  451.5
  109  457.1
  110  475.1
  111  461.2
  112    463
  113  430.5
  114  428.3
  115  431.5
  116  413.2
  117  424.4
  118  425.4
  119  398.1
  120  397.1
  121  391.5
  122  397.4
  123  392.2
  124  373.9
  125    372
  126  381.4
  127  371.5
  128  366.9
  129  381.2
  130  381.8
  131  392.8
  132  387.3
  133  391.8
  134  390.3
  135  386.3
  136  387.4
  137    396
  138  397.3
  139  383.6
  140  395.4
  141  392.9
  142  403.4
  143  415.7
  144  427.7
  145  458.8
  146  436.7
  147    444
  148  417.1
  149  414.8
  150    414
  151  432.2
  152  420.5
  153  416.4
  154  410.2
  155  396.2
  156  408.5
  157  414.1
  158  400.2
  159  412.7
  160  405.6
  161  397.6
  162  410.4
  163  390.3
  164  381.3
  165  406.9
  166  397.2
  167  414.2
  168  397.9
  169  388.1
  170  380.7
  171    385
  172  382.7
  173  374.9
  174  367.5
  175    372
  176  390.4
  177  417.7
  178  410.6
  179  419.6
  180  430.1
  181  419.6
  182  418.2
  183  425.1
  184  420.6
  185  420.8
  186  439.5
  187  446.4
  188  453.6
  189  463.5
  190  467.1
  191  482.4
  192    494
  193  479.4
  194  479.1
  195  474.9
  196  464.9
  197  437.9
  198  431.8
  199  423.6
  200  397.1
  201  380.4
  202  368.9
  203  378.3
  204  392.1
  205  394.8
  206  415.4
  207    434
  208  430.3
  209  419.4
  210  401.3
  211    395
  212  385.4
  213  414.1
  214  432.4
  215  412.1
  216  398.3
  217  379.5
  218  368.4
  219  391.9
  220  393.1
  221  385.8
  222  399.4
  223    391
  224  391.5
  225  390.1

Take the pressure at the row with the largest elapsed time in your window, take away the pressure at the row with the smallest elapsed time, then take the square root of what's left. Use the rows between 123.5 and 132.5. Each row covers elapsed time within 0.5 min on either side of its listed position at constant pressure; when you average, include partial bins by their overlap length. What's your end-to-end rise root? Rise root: 3.7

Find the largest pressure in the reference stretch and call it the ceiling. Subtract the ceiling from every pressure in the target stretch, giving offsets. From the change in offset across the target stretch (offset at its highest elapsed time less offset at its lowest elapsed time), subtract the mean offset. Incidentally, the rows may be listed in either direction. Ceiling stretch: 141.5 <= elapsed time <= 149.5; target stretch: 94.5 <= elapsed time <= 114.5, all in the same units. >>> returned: 41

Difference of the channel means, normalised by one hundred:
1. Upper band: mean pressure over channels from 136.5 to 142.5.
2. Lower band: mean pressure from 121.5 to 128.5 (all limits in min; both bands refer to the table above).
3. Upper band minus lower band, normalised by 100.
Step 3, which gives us 0.15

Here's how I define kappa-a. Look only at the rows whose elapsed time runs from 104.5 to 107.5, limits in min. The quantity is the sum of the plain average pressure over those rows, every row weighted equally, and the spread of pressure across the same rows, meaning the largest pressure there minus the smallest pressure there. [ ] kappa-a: 467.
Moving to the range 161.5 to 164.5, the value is 423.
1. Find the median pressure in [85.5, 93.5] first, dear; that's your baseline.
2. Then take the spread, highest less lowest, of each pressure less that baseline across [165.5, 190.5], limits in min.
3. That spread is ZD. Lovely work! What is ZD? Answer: 100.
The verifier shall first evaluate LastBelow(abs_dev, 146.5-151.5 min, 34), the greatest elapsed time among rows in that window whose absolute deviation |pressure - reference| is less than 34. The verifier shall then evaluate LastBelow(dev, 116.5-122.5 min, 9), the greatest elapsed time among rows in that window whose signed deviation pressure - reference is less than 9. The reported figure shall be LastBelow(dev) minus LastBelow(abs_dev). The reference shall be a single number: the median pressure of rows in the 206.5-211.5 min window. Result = -29 min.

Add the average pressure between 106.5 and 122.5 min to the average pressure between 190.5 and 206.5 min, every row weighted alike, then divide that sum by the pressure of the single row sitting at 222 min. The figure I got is 2.16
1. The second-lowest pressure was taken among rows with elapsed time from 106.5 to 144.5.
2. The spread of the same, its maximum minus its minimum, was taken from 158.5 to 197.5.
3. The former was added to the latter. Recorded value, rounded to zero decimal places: 498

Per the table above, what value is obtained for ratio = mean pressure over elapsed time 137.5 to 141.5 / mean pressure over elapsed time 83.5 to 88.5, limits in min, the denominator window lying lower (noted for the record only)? 0.8902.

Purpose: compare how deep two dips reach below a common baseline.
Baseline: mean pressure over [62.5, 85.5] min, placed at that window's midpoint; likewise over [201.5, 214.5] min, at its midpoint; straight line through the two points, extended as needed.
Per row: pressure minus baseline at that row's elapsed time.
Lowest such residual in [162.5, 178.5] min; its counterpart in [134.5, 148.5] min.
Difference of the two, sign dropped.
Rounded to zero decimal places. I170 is 3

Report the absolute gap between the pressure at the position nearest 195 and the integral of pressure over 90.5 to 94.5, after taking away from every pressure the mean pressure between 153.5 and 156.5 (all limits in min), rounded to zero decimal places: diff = 31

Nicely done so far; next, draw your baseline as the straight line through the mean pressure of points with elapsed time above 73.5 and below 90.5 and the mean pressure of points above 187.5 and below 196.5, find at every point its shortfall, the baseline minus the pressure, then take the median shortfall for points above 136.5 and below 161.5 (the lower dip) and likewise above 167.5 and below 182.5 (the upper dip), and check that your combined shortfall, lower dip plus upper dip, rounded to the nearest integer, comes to 131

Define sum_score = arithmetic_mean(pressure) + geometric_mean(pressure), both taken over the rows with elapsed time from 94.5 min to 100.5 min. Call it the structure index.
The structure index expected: 800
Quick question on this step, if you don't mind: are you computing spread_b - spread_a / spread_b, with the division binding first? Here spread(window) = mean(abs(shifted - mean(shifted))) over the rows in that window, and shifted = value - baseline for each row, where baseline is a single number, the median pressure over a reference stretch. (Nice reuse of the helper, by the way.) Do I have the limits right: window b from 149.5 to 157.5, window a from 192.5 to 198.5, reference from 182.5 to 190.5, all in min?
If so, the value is 4.2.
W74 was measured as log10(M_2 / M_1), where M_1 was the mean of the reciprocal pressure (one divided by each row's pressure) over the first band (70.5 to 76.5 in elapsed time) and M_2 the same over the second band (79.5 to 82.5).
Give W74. 0.00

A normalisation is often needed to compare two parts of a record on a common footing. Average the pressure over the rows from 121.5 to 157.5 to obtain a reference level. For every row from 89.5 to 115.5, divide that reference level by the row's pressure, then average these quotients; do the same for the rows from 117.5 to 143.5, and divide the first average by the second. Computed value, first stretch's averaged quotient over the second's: 0.921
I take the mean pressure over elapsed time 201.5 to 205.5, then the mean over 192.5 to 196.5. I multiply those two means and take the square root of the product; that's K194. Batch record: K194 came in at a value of 427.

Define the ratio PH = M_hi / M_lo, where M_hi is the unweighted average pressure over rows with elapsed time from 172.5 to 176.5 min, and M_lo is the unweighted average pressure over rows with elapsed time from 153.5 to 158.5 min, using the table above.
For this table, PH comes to 0.93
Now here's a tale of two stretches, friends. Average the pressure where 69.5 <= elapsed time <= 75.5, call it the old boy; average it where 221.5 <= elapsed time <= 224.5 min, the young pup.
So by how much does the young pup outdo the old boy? -63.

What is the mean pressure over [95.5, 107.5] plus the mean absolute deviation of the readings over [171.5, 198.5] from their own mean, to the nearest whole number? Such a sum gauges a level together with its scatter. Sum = 442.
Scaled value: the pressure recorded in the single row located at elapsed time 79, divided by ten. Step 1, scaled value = 47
